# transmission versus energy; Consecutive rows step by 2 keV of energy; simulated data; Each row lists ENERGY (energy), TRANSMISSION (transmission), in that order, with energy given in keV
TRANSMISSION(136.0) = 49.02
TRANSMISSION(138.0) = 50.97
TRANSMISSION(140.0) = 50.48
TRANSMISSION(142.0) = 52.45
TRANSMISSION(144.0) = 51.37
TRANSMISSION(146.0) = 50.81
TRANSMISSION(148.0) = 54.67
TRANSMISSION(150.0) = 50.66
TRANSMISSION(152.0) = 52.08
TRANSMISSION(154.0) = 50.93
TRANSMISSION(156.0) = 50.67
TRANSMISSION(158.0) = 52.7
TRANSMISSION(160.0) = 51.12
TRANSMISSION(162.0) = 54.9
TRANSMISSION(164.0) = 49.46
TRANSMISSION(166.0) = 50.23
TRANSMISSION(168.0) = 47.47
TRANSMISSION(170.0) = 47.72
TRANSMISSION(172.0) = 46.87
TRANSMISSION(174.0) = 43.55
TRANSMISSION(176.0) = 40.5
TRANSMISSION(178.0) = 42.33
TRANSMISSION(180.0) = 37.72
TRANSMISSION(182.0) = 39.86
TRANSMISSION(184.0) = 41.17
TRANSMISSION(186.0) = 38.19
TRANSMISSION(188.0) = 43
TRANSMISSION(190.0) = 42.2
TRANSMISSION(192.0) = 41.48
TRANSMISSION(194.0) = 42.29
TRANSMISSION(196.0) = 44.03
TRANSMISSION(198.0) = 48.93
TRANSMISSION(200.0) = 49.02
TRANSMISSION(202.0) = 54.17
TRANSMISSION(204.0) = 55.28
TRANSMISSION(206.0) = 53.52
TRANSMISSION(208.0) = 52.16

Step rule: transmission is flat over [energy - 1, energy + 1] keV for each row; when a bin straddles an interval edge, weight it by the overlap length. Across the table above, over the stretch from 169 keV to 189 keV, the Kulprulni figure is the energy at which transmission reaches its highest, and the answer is 170.0 keV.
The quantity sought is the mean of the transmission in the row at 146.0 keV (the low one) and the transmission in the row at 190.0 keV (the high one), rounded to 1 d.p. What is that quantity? 46.5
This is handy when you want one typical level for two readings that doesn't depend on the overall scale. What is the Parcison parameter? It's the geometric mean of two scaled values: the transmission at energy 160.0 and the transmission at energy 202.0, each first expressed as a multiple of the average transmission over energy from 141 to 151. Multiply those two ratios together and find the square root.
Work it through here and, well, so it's 1.01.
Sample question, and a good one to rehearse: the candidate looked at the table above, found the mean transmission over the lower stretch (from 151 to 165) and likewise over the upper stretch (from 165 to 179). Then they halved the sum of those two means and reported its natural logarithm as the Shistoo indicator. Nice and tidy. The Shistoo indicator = 3.88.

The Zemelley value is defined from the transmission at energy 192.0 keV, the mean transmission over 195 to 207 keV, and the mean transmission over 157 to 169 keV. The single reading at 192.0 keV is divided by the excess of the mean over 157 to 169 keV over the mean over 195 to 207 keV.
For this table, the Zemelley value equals 268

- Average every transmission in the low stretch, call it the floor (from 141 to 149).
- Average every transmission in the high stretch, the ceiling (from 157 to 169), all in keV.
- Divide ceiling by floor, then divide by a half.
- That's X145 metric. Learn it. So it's 1.95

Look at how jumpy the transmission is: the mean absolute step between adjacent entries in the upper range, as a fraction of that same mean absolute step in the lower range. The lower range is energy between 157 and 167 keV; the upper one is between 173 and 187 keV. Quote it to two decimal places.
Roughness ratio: 0.92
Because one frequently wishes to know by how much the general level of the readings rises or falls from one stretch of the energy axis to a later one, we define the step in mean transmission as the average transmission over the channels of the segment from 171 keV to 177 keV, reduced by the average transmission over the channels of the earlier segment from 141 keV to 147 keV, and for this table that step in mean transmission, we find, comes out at -8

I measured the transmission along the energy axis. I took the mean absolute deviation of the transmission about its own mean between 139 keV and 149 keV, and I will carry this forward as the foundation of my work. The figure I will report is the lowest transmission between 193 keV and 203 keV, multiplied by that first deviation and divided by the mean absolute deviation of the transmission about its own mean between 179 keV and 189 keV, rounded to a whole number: 32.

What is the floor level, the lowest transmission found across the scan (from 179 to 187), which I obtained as 37.72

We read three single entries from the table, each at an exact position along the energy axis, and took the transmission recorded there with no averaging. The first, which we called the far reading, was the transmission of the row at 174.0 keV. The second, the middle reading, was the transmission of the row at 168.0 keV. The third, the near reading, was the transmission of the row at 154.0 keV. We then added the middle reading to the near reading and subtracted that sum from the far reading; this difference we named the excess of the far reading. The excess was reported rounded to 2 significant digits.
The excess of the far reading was -55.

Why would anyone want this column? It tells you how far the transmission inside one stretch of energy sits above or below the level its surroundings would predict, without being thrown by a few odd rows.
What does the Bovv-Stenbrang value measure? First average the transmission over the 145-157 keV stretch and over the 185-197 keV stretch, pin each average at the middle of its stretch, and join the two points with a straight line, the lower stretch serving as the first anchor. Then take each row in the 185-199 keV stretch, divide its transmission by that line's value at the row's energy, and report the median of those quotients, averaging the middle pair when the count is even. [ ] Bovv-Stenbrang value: 1.01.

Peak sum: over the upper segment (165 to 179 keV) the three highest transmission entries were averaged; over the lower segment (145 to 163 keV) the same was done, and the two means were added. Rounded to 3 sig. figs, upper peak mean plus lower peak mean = 103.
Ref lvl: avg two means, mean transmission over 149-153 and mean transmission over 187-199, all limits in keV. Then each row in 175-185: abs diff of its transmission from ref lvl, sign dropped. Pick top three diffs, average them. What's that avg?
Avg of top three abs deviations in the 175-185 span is 8.2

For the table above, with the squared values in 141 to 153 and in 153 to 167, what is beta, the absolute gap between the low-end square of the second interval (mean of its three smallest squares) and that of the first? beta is 83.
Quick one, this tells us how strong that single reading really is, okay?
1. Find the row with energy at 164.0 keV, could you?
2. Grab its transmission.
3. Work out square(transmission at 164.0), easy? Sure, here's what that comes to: 2446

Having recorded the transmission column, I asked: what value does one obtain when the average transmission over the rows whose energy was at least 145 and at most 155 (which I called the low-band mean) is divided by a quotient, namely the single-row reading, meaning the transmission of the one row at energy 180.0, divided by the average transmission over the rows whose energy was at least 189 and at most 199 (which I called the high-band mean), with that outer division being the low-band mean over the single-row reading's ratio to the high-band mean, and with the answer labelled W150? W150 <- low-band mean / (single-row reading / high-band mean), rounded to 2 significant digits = 60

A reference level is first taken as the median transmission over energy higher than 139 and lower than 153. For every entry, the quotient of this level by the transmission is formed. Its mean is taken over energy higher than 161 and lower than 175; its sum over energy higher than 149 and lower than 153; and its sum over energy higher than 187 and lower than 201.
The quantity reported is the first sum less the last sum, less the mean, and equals -7.2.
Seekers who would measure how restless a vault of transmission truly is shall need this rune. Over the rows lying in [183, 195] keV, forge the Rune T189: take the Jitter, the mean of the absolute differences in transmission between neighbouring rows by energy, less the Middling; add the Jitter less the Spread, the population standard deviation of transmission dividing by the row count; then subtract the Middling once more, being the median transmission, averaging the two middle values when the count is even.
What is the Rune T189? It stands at -81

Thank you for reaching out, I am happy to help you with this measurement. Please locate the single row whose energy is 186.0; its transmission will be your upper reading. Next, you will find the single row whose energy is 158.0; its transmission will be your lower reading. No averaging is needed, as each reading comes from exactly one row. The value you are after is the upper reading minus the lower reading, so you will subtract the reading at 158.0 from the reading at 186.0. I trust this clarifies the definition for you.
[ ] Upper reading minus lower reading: -15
